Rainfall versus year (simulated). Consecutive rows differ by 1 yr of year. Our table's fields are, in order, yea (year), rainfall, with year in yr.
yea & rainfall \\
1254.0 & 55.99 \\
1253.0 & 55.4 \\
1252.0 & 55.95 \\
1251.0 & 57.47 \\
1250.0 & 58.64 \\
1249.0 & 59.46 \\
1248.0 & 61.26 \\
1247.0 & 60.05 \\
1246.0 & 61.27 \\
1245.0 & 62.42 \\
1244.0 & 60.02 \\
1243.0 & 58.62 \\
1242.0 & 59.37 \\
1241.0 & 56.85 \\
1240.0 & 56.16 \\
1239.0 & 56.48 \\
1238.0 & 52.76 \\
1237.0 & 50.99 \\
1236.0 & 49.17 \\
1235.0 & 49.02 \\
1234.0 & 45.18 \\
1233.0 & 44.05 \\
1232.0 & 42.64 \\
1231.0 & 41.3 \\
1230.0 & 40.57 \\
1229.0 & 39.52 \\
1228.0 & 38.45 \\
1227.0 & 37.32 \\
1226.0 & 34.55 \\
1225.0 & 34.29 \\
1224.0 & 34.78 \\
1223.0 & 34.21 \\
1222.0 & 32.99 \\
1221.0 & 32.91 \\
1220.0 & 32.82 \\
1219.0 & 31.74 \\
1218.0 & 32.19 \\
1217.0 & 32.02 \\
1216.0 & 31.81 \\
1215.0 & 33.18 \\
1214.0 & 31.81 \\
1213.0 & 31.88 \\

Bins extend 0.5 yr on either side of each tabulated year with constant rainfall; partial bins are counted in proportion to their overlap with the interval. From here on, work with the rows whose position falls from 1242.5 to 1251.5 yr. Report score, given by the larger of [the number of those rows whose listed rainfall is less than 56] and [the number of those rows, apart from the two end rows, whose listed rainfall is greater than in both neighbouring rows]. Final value 2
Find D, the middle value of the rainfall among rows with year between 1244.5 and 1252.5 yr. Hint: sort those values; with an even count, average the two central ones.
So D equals 60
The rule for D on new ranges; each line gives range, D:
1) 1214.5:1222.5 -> 33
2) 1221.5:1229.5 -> 35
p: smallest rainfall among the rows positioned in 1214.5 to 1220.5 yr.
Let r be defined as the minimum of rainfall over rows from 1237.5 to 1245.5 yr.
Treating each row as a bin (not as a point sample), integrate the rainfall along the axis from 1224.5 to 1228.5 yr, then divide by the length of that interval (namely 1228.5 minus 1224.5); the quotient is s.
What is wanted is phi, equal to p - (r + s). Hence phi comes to -57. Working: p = 31.74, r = 52.76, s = 36.2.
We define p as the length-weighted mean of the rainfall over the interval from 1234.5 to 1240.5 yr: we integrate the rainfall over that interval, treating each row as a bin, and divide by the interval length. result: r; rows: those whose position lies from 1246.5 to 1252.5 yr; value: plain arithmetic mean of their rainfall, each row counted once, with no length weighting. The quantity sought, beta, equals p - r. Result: -6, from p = 52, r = 59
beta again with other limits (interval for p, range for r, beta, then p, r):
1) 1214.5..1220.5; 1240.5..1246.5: -27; 32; 60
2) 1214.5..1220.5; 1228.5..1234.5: -10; 32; 42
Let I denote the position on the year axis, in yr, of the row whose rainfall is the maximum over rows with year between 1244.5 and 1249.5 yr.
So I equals 1245.0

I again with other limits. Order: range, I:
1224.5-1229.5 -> 1229.0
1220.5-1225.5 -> 1224.0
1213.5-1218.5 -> 1215.0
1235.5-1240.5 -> 1239.0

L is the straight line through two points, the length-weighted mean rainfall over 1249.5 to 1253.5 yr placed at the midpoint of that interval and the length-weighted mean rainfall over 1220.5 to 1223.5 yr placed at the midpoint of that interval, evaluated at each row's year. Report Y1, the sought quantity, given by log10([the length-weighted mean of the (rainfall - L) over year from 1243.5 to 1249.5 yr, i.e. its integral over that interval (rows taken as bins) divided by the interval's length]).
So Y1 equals 0.9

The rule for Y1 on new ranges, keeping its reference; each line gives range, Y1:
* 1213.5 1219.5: 0.5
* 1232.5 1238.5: 0.6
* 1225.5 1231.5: -1.1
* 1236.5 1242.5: 0.9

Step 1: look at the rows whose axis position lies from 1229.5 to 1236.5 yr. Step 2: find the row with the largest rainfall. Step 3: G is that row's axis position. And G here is 1236.0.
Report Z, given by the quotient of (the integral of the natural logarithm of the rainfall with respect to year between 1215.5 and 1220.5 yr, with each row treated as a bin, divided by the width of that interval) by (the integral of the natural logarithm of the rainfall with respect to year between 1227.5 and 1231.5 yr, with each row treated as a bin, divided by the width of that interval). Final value 0.94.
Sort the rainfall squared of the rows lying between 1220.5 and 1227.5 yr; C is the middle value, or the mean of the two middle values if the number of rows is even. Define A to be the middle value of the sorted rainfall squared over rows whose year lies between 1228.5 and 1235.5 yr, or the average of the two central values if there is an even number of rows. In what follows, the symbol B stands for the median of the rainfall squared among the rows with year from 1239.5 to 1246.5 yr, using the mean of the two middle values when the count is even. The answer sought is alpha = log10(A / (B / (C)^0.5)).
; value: 1.2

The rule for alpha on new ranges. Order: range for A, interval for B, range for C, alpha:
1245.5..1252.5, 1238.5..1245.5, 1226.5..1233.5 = 1.6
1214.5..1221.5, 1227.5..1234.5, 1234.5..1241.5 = 1.5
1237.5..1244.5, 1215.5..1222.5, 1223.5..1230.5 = 2.1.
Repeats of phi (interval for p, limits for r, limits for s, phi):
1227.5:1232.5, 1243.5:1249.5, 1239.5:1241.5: -78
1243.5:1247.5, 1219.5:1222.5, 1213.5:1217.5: -5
